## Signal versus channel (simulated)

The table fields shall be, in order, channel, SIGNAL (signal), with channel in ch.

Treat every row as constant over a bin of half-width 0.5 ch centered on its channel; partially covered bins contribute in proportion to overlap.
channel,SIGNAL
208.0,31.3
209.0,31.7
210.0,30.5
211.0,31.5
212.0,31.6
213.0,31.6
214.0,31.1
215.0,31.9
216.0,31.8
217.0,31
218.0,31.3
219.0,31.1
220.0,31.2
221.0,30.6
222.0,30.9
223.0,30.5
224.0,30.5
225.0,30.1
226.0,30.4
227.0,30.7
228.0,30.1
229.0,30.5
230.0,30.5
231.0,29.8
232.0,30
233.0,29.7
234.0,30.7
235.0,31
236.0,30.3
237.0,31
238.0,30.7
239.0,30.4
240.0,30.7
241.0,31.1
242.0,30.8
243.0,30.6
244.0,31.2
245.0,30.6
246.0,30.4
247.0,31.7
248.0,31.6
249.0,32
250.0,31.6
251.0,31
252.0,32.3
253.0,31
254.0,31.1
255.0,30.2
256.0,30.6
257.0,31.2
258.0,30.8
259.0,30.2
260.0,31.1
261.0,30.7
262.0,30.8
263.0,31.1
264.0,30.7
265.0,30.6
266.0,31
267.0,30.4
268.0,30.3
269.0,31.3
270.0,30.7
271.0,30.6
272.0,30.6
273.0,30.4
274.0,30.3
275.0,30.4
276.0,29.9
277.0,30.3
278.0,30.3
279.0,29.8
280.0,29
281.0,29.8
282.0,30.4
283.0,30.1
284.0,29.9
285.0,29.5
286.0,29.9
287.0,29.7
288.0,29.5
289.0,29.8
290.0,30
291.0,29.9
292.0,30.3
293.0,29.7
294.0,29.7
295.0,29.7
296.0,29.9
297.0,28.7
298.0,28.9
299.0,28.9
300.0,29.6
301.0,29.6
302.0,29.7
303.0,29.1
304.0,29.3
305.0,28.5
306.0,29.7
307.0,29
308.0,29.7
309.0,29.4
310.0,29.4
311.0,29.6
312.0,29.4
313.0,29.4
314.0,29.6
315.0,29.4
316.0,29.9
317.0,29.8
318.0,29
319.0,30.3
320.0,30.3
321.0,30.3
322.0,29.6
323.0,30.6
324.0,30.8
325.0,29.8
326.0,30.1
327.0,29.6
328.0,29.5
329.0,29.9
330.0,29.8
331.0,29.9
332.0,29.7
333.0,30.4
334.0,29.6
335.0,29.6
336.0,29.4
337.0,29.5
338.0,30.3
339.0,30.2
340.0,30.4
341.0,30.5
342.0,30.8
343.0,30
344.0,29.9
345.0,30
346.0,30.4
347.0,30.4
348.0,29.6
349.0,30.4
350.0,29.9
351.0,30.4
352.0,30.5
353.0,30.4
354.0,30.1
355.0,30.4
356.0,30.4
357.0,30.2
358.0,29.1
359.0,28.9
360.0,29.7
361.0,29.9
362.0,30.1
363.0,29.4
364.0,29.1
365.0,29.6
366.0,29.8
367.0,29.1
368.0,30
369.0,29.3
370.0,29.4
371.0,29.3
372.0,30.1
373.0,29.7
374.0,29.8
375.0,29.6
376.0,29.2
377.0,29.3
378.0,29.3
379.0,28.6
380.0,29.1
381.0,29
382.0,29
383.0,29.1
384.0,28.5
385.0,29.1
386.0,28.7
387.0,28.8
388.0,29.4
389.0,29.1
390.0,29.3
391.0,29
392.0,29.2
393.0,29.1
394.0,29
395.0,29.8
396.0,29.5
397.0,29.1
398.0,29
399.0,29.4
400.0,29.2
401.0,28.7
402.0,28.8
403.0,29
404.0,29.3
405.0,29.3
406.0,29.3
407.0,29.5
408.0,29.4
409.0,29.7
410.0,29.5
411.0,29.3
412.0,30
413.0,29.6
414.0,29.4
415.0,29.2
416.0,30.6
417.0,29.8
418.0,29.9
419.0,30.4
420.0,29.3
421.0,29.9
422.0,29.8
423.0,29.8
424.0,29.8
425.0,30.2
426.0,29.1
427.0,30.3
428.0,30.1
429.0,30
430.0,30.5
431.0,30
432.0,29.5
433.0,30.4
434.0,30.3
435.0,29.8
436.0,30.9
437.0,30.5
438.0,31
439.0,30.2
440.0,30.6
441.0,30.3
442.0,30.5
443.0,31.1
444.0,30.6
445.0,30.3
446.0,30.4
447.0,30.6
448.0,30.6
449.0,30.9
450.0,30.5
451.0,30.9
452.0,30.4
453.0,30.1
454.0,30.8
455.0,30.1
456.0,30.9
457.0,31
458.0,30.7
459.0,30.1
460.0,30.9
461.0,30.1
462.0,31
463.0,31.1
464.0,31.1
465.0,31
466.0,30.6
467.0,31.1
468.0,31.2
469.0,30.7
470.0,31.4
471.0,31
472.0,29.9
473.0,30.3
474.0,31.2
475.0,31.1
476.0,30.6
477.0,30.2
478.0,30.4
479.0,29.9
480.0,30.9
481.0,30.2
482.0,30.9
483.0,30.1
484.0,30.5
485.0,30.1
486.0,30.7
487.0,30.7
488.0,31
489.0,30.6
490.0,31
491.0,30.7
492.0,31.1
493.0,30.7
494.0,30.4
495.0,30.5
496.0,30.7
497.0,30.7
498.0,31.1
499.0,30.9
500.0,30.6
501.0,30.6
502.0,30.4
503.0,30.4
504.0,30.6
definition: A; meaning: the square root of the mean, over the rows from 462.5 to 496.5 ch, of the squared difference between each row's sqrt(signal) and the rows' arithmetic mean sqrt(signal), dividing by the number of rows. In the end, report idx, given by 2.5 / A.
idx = 71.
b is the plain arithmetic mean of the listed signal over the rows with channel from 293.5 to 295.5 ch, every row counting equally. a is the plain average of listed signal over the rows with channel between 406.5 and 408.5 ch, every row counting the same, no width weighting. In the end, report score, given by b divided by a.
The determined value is 1.008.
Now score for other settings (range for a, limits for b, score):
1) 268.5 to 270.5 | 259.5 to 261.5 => 0.997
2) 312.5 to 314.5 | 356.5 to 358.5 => 1.005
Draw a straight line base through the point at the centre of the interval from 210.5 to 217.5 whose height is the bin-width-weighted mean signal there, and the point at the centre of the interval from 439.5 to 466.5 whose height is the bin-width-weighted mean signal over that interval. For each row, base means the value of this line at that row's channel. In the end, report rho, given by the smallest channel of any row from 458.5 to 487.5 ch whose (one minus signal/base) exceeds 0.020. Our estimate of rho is 472.0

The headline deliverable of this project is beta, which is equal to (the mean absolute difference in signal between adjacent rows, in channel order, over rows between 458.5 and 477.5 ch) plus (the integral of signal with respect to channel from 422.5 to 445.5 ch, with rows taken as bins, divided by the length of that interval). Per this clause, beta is 30.7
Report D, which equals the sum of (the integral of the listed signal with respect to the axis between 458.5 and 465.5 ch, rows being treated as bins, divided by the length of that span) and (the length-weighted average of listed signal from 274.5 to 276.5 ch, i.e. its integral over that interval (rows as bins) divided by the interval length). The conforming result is 60.9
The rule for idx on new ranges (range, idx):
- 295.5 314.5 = 72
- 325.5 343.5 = 69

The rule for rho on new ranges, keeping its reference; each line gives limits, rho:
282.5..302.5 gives 283.0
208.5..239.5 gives 210.0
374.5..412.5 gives 375.0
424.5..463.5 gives 426.0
